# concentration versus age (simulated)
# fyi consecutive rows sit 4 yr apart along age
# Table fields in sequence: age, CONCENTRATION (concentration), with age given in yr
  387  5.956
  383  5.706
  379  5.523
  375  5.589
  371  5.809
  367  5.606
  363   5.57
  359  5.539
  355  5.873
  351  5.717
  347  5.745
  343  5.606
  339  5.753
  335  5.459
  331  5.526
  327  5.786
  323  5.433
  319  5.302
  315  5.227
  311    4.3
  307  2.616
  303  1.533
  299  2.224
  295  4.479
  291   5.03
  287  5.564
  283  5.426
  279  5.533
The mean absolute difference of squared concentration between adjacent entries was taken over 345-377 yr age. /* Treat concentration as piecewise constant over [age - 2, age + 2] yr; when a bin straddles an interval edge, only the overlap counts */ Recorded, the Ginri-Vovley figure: 1.64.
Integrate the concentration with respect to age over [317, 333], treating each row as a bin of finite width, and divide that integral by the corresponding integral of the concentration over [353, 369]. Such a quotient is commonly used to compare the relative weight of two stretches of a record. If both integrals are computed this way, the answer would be 0.98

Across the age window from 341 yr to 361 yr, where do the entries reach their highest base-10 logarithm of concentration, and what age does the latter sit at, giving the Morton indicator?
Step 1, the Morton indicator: 355 yr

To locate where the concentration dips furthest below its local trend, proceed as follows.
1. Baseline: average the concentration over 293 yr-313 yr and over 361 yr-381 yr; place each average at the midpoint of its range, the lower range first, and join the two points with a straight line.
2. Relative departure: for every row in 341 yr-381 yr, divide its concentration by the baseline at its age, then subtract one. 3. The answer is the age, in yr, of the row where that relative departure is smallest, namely 379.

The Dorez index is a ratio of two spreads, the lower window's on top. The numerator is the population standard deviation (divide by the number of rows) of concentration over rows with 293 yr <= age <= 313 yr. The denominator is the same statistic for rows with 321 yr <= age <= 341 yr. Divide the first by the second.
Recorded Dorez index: 7.8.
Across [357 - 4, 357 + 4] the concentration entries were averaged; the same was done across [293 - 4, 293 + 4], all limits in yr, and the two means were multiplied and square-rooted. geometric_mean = 5.21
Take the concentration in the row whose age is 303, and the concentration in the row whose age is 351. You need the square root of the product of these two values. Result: 2.96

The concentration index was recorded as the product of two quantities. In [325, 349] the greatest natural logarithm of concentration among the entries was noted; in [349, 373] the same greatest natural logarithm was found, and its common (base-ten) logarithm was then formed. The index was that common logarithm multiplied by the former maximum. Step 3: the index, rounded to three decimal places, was 0.435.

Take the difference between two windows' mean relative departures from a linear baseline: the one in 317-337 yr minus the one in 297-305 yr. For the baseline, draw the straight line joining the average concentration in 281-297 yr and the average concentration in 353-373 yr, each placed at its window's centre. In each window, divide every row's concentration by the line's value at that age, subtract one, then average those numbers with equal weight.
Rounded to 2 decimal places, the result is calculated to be 0.66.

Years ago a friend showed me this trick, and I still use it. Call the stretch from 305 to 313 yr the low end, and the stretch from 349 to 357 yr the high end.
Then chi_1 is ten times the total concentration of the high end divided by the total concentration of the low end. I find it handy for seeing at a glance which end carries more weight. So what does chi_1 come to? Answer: 17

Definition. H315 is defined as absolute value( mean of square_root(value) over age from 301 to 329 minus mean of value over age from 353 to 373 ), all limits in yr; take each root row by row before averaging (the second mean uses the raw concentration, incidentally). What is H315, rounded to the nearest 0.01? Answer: 3.64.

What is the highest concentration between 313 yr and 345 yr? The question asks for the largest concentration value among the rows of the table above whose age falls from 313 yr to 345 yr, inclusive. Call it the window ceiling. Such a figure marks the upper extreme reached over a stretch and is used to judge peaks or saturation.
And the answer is 5.786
